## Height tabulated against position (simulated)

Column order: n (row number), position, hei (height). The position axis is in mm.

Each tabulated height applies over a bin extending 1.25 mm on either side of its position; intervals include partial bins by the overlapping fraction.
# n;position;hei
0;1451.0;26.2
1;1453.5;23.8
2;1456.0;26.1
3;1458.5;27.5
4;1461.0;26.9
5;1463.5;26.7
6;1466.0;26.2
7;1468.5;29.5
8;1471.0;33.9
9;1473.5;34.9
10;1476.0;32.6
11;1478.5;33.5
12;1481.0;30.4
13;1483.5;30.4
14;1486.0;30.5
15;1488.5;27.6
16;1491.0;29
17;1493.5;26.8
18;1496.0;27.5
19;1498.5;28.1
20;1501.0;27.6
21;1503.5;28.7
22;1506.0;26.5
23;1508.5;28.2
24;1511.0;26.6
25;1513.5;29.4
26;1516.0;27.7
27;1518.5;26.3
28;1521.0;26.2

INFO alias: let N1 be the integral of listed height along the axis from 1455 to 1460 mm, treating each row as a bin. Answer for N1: 134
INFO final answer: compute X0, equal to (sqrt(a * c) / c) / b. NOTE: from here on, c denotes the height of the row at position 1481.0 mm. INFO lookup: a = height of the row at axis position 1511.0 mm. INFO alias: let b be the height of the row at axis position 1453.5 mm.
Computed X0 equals 0.0393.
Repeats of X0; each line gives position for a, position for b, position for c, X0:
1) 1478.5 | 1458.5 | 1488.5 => 0.0401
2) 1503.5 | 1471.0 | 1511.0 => 0.0306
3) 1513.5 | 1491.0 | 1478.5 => 0.0323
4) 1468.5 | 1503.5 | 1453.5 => 0.0388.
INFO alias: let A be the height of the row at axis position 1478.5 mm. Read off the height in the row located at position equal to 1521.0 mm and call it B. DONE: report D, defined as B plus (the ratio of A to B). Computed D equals 27.5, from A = 33.5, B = 26.2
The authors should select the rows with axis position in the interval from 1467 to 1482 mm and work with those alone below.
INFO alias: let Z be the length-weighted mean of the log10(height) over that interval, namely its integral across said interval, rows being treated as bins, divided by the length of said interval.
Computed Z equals 1.51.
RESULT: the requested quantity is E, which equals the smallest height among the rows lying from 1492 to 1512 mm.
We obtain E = 26.5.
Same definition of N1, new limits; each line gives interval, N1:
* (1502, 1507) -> 138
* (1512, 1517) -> 142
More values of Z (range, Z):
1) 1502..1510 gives 1.44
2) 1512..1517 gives 1.45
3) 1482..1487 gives 1.48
